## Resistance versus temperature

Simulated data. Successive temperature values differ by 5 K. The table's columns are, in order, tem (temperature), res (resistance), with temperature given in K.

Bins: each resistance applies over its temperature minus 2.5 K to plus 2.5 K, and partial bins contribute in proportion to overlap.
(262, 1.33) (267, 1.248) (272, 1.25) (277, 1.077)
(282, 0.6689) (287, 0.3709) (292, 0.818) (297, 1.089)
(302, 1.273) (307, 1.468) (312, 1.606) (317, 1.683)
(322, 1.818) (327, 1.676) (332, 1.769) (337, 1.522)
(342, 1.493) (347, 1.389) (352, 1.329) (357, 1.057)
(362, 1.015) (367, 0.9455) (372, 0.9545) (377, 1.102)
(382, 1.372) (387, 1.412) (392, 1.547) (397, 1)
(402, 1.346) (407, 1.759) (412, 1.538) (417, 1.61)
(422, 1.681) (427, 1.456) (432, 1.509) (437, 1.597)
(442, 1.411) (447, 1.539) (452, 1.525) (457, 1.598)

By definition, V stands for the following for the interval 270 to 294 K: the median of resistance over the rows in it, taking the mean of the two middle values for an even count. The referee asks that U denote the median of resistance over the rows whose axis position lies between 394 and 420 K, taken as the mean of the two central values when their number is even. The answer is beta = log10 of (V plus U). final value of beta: 0.372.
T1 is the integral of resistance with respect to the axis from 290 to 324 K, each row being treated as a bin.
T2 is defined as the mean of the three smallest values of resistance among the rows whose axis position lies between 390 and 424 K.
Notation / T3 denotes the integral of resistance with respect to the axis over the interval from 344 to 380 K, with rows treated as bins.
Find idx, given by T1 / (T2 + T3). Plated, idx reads 1.1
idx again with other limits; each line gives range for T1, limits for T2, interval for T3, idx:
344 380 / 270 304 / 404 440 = 0.7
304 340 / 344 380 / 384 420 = 1.1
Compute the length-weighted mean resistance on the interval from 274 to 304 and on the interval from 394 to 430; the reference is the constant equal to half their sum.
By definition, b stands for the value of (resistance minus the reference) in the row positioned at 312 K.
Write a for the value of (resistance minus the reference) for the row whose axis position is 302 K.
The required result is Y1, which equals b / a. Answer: 4.7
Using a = 0.1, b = 0.4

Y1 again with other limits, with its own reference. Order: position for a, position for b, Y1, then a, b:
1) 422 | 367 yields -0.5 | 0.5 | -0.2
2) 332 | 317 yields 0.9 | 0.6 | 0.5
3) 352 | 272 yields 0.5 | 0.1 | 0.1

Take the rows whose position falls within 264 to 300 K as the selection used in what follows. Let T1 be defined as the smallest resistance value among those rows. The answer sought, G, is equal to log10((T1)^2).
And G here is -0.9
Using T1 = 0.3709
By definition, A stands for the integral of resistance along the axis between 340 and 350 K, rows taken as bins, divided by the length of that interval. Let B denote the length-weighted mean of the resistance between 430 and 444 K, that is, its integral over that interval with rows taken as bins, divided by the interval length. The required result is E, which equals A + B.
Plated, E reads 2.94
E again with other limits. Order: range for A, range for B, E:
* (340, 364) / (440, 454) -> 2.75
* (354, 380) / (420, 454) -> 2.56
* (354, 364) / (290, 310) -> 2.23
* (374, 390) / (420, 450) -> 2.82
